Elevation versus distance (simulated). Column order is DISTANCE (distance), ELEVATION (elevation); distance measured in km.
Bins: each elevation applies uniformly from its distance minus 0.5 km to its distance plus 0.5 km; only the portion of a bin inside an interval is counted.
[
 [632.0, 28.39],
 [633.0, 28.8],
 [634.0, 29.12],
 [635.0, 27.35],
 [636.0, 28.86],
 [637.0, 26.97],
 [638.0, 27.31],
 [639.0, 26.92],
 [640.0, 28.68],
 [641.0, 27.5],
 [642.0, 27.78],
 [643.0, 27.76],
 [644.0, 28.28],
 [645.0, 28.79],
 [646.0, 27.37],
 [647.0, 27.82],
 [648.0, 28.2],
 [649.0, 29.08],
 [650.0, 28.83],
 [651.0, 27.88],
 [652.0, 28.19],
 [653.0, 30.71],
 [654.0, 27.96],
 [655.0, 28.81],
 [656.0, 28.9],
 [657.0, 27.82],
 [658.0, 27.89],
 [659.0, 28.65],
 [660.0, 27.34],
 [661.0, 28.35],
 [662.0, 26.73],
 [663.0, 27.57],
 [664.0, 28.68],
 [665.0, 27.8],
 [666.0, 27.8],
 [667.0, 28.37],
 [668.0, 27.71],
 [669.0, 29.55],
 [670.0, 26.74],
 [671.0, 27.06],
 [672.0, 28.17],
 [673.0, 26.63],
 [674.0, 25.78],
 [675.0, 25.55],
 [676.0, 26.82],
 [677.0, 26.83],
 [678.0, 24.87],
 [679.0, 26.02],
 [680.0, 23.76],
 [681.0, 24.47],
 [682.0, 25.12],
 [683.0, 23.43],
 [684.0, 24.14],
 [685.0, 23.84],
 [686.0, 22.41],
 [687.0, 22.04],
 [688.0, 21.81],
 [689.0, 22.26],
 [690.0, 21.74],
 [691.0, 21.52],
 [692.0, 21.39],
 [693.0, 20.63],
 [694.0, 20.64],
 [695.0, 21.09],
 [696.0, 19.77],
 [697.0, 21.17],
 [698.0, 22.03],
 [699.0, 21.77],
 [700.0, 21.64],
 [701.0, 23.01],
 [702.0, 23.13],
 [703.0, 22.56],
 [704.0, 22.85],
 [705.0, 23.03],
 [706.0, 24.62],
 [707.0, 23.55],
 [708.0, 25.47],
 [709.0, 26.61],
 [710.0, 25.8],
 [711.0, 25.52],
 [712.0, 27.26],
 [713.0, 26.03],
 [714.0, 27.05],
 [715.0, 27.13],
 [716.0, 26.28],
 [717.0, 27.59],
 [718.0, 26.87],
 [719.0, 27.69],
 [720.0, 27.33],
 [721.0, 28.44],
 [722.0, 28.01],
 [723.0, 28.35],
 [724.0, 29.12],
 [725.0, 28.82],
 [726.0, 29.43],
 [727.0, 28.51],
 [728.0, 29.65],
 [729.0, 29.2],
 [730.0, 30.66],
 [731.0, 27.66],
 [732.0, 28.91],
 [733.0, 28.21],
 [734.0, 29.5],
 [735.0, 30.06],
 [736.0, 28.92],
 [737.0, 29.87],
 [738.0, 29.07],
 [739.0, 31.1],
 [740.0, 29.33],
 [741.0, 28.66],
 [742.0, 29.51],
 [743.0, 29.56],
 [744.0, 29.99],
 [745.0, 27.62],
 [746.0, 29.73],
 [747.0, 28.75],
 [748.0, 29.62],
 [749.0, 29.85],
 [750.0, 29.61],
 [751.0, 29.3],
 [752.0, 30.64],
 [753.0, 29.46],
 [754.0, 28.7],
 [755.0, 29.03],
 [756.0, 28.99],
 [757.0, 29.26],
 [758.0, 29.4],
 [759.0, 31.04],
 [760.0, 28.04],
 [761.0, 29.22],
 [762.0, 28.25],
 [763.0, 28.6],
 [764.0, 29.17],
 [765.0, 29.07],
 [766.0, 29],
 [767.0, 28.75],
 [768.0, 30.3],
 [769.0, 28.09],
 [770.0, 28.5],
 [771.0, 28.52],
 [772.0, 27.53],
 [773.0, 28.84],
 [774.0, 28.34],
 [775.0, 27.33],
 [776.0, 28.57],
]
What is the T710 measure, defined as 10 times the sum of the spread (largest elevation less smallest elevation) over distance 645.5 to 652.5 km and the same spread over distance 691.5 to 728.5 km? 116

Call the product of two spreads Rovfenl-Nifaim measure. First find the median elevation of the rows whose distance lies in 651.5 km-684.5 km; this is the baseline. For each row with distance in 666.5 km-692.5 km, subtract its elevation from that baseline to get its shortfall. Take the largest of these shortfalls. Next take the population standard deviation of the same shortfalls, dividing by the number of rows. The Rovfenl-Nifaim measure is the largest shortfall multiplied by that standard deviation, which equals 14.5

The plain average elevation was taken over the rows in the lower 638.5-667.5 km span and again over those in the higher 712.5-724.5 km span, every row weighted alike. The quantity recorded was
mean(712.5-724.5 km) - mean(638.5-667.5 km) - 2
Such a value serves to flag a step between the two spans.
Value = -3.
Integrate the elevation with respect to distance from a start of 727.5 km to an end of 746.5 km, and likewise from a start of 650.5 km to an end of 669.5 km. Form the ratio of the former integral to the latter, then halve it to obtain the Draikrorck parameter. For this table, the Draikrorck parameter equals 0.52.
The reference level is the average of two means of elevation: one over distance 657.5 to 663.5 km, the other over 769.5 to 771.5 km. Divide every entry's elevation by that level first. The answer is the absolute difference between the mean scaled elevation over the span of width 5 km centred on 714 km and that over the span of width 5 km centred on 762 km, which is 0.068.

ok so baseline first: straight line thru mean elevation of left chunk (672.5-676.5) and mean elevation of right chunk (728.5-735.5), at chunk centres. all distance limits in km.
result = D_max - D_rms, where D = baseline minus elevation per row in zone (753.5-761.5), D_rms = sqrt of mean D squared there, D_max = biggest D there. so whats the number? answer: 1.08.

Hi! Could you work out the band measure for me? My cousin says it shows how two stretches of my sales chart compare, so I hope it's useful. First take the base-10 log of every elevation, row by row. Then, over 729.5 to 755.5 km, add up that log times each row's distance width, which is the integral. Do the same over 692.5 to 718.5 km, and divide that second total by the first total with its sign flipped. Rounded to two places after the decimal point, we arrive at -0.94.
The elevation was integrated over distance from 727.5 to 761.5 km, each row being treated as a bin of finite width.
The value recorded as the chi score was 998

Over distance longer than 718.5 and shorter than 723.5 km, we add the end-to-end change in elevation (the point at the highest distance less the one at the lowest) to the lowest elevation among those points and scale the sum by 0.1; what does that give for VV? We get 2.8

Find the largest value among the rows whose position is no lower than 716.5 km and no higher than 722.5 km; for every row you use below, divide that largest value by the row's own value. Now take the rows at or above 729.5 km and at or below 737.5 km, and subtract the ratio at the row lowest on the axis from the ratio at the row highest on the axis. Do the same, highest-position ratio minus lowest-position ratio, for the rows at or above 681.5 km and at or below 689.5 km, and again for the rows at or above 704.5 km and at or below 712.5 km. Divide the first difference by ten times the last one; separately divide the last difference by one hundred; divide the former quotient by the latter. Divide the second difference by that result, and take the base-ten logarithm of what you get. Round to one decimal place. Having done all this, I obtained -1.7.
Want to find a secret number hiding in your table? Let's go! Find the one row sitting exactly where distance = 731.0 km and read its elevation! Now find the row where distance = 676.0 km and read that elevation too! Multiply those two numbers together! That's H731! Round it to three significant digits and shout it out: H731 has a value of 742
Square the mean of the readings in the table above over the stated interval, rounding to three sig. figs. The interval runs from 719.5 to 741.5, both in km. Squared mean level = 843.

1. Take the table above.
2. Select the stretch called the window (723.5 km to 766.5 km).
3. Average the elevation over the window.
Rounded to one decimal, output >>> 29.3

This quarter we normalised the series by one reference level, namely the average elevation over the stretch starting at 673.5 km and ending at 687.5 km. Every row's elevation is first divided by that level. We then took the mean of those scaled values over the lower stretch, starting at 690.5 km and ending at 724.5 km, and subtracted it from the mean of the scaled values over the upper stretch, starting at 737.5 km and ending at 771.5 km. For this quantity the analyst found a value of 0.19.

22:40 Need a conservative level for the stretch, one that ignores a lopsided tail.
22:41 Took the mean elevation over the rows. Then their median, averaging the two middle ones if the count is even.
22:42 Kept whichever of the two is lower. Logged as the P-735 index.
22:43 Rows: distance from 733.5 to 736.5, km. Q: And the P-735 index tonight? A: 29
